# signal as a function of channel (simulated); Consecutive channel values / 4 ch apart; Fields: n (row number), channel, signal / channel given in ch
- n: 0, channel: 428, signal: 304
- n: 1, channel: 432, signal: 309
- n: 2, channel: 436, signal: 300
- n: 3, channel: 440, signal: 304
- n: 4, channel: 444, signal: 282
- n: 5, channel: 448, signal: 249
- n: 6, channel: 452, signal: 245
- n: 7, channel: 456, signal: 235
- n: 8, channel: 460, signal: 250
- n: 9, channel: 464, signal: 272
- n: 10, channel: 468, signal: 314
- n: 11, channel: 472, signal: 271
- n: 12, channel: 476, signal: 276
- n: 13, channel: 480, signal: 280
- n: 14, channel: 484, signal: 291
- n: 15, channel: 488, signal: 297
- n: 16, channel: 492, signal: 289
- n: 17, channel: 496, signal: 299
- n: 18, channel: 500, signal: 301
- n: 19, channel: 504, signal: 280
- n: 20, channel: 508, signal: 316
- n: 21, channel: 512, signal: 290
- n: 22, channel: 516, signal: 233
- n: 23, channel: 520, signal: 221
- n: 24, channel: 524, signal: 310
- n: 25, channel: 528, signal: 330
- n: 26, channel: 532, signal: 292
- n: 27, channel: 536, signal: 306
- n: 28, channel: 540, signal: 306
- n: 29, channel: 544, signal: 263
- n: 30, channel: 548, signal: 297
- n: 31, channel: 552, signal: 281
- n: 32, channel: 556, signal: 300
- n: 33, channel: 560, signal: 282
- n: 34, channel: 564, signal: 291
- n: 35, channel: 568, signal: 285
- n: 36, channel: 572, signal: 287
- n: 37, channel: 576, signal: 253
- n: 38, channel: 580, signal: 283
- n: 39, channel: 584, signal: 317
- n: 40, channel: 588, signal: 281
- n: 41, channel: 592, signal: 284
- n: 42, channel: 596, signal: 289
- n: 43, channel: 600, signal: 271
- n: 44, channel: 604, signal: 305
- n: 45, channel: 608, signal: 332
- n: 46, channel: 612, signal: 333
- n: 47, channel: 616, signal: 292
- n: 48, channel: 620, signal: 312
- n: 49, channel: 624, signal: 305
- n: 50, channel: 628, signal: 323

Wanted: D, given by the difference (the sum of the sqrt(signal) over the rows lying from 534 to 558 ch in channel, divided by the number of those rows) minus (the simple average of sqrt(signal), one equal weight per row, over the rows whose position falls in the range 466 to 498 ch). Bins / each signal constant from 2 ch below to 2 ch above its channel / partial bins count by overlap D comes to 0.1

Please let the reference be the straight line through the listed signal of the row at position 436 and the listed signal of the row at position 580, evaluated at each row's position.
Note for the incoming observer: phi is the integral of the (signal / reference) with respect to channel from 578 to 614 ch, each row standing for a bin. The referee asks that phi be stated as 38 ch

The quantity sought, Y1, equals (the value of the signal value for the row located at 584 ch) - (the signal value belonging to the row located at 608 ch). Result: -15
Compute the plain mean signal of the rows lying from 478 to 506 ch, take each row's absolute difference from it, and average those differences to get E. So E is 7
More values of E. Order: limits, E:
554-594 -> 10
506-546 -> 29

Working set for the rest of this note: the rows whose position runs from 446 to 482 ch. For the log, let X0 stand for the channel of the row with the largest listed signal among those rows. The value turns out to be 468 ch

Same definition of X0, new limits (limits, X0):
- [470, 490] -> 488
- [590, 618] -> 612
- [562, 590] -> 584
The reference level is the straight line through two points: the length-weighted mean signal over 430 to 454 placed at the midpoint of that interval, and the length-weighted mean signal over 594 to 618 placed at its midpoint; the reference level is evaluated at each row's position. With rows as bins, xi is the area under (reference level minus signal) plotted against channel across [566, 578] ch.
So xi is 289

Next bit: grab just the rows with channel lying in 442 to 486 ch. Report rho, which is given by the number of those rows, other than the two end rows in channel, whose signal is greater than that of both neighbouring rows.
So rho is 1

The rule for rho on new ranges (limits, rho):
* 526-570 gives 3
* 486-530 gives 2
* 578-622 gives 3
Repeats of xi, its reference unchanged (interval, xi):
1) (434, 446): -169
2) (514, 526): 449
